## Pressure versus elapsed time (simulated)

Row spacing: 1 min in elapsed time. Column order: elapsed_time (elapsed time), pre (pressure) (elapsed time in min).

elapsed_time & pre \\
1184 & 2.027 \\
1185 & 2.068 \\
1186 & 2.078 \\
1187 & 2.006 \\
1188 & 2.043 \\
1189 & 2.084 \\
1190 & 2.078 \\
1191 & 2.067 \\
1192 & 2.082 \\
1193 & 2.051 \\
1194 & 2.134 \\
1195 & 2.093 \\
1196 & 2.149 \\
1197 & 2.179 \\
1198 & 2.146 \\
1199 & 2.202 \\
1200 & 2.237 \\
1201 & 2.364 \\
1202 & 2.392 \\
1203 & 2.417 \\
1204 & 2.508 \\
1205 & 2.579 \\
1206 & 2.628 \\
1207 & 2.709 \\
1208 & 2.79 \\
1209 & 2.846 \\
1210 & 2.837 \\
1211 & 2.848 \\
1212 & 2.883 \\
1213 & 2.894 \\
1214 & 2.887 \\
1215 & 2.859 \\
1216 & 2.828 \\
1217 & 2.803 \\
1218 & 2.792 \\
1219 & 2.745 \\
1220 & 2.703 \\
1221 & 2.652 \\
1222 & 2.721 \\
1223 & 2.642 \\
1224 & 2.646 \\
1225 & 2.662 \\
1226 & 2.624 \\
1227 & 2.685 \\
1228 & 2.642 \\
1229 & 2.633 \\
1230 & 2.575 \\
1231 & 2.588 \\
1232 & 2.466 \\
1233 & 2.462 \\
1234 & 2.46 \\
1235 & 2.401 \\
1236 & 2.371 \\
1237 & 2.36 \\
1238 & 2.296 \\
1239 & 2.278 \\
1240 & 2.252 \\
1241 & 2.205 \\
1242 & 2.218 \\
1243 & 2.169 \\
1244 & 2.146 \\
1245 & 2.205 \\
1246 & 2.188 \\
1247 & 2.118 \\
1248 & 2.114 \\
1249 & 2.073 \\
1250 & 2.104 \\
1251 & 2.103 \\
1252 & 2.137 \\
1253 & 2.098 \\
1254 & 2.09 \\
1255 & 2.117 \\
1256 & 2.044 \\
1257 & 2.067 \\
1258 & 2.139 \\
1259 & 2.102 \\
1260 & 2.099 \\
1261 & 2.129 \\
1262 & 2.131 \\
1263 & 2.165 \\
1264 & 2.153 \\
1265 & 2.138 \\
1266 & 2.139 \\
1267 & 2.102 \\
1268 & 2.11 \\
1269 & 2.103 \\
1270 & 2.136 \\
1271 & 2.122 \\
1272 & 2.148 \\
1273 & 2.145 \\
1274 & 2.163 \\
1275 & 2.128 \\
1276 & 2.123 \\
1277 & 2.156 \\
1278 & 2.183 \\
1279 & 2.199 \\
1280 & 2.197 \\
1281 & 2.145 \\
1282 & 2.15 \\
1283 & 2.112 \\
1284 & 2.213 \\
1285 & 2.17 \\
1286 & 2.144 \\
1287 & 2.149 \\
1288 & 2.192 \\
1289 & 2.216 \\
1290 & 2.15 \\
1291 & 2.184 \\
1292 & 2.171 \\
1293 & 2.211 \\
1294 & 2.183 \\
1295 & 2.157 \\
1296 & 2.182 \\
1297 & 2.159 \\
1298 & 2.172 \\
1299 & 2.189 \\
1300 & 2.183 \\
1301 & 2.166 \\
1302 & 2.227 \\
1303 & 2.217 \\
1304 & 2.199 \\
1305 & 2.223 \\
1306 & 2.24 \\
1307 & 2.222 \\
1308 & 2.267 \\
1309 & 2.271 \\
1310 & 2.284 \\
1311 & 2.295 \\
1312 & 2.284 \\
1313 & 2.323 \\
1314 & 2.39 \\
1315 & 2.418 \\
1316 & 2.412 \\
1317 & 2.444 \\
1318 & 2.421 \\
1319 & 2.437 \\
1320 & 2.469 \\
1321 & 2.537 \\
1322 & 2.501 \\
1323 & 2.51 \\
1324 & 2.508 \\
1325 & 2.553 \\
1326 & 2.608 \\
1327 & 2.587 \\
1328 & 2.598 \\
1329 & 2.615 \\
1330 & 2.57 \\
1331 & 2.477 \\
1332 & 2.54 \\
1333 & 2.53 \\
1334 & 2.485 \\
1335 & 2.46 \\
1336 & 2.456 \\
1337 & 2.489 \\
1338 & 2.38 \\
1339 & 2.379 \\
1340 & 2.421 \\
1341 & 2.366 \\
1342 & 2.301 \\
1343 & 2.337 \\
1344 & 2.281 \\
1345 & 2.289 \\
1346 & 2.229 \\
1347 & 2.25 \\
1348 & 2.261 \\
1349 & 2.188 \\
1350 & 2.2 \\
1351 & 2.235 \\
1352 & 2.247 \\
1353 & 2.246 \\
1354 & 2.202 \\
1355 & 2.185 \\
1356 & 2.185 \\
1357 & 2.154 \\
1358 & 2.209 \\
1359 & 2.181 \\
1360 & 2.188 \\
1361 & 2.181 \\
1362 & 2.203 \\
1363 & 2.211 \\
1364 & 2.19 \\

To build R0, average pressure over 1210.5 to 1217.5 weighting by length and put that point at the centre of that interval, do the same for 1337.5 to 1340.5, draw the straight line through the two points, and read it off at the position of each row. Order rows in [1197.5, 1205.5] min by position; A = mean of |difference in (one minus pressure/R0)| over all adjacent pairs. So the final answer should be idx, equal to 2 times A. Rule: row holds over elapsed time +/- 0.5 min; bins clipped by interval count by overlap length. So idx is 0.0447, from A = 0.0223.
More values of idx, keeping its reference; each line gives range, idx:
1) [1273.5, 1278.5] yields 0.0190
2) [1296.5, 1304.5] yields 0.0156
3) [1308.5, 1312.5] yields 0.0102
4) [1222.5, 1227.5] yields 0.0224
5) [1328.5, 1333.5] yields 0.0419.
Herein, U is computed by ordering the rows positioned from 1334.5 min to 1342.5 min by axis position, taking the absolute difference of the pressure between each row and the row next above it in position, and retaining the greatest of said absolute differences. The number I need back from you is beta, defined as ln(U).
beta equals -2.22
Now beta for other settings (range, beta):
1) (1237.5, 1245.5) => -2.83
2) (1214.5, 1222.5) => -2.67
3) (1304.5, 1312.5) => -3.10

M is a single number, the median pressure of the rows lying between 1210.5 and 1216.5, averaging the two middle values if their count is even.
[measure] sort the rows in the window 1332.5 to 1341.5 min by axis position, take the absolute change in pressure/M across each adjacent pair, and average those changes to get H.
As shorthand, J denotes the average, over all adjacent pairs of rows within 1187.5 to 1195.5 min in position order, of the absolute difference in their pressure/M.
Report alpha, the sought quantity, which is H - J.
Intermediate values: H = 0.0137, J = 0.011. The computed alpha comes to 0.002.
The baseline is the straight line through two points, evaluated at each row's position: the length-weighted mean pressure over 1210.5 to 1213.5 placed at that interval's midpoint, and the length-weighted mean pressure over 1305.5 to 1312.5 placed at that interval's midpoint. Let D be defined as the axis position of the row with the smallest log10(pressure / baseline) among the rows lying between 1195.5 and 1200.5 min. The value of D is 1196 min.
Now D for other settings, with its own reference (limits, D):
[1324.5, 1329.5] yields 1325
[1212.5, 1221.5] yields 1221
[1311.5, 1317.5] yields 1312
